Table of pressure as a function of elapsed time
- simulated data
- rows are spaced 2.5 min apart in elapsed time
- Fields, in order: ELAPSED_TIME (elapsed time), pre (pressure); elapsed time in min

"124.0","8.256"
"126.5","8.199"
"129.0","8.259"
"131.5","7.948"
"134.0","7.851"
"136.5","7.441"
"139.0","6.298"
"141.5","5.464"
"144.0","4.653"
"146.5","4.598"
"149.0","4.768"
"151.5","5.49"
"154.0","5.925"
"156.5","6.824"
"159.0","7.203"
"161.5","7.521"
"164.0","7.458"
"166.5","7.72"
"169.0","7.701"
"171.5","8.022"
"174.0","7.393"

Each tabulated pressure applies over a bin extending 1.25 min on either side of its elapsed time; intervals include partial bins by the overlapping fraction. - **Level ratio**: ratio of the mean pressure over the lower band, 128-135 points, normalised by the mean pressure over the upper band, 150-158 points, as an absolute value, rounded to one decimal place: 1.3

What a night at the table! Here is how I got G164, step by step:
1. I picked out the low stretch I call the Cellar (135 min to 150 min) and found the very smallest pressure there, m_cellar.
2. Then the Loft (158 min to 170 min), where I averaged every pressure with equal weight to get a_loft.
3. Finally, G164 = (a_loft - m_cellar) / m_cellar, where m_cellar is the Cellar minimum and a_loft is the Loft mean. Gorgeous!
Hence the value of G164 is 0.6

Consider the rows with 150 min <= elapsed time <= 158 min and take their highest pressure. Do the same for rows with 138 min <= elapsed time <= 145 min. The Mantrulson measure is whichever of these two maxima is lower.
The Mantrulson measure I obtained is 6.3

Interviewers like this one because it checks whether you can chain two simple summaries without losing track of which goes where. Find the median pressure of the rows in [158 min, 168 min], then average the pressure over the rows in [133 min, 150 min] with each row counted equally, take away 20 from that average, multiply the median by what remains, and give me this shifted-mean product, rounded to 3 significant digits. -106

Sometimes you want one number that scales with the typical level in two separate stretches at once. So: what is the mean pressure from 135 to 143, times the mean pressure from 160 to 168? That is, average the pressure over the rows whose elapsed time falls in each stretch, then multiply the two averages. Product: 48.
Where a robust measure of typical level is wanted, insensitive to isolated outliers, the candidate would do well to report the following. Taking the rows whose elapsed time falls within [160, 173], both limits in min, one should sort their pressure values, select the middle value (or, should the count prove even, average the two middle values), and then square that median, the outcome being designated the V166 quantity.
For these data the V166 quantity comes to 59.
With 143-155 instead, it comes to 23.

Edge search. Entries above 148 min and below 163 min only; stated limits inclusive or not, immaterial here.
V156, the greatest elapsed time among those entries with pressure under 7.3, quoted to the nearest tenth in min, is 159.0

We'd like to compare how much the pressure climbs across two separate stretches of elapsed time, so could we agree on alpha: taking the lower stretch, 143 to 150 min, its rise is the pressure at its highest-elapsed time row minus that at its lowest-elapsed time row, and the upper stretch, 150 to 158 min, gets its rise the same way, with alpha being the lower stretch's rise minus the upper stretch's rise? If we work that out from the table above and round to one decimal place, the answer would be -1.2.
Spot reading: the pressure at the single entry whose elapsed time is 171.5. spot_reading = 8.022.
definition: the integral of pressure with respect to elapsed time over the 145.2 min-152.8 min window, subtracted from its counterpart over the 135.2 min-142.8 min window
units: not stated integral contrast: 11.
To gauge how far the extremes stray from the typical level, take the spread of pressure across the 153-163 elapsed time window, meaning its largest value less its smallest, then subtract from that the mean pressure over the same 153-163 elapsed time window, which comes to -5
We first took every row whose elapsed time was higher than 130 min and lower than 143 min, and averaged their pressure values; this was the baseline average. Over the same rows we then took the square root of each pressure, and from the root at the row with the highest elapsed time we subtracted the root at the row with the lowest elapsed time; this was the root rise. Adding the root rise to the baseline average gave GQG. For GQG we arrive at 6.5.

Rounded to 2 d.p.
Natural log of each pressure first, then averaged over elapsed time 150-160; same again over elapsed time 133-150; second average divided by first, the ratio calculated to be 0.95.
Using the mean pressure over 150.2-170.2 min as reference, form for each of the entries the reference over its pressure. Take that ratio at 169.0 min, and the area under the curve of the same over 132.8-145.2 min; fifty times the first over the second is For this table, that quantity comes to 3.2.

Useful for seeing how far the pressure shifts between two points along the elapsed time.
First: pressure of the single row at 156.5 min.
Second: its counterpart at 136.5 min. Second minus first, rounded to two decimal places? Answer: 0.62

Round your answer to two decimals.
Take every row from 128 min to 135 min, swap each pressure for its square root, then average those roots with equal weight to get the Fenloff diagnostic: 2.83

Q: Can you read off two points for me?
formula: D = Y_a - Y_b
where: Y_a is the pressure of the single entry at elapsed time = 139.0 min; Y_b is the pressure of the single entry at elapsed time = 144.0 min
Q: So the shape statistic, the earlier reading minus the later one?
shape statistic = 1.6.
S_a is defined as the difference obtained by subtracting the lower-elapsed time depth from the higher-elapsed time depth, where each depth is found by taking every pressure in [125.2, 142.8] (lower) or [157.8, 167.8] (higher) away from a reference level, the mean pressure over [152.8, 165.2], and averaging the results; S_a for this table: -0.1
